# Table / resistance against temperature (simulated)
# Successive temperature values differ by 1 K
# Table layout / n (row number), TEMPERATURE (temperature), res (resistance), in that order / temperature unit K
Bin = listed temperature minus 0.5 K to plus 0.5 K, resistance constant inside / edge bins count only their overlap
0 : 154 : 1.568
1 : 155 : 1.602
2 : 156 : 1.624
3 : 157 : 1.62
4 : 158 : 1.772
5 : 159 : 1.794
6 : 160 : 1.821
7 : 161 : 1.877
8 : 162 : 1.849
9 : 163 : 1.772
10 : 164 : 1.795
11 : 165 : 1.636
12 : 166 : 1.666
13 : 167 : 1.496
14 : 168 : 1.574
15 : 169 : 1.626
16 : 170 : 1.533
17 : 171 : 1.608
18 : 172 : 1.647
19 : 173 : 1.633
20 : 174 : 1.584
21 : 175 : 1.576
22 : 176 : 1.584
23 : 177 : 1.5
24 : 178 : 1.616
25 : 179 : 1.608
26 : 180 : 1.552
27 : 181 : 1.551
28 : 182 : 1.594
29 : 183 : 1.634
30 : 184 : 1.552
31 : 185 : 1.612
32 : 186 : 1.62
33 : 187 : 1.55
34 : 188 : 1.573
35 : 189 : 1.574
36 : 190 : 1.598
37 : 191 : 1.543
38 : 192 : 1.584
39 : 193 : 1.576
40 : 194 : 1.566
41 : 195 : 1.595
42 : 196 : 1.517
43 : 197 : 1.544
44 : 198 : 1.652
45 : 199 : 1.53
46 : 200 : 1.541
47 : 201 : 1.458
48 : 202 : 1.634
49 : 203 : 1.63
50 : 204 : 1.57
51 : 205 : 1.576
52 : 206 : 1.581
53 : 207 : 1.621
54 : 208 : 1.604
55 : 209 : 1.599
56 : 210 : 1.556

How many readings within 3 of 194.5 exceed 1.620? 0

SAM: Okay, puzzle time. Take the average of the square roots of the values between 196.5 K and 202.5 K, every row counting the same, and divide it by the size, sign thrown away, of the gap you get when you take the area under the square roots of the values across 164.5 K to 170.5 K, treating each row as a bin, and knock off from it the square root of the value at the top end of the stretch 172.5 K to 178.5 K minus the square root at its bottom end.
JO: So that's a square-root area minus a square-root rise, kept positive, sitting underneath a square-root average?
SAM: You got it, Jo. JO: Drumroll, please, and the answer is 0.165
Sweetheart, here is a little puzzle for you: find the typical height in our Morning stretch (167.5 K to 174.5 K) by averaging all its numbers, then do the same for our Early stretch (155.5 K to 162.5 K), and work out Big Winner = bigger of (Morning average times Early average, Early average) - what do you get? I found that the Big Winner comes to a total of 2.8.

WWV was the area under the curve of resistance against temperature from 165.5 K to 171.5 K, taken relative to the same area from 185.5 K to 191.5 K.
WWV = 1.00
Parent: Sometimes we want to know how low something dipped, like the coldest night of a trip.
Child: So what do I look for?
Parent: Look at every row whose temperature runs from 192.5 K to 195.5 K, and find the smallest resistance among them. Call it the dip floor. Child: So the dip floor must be 1.566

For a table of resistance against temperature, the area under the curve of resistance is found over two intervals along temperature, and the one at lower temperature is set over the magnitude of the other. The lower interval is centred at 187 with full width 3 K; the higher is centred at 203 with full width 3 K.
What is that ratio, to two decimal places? 0.98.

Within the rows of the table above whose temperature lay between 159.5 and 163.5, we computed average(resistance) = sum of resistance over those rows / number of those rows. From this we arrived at 1.83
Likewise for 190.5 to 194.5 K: 1.57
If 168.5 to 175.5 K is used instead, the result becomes 1.60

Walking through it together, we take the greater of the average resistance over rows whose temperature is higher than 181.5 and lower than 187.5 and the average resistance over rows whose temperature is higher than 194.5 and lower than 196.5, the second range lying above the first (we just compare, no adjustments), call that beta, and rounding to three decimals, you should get 1.594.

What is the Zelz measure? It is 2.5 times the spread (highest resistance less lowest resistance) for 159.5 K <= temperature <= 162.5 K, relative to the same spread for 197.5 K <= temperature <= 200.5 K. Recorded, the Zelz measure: 1.1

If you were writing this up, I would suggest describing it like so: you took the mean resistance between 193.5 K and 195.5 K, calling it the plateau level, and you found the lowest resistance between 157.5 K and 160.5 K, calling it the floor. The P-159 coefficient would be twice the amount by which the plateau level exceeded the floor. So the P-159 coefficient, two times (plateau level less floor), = -0.38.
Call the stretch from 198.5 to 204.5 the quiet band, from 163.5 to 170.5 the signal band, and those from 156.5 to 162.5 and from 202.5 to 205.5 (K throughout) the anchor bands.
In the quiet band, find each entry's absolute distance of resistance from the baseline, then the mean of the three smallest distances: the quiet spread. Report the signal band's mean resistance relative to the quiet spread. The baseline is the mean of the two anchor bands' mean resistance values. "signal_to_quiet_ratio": 20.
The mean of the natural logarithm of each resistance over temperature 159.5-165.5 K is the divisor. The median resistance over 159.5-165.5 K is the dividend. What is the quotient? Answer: 3.11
